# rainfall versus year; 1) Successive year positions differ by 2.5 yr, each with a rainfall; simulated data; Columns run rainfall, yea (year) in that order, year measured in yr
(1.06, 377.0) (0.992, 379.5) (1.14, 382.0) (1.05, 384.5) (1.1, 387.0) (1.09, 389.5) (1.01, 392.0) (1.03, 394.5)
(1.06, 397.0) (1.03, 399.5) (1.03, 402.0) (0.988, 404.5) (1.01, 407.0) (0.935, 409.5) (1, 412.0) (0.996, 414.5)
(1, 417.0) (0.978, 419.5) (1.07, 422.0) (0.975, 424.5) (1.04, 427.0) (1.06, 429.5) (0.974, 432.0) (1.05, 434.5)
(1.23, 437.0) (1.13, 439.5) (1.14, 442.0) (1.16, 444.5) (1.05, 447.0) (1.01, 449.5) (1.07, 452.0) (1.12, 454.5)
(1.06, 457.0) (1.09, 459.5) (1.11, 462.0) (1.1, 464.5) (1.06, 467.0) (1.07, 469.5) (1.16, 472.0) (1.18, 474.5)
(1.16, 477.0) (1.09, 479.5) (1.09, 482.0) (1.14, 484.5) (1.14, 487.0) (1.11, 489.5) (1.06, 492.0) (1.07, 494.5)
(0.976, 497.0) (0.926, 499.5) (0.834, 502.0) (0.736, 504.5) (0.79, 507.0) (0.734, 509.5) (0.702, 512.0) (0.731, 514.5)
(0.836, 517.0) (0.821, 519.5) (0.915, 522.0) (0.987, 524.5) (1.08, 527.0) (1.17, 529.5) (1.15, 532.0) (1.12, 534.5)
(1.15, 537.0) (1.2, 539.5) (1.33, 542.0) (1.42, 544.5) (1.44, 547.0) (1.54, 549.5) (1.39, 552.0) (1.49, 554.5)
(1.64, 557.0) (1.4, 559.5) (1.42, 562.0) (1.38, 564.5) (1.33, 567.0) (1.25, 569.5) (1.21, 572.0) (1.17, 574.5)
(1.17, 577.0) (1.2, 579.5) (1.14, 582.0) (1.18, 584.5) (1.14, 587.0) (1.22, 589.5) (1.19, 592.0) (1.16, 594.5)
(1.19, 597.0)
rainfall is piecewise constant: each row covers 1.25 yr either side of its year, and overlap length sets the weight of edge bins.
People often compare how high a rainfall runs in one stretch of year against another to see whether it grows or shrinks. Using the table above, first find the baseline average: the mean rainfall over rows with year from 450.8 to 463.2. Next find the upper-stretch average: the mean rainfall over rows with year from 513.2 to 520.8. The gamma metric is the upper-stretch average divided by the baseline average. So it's 0.73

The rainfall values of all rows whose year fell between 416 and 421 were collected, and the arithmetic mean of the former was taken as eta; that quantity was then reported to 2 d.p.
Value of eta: 0.99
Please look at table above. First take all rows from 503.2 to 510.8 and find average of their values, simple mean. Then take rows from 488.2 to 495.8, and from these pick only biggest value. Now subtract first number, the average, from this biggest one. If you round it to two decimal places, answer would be 0.36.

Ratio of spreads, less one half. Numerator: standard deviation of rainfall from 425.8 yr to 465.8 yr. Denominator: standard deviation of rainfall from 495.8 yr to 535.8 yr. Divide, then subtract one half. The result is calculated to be -0.11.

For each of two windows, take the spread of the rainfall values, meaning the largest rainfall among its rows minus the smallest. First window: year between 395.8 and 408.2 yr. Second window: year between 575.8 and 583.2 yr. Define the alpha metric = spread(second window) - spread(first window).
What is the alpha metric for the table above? -0.01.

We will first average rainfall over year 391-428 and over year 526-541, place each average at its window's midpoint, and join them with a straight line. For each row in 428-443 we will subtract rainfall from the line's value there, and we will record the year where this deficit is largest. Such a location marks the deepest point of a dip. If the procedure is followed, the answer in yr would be 432.0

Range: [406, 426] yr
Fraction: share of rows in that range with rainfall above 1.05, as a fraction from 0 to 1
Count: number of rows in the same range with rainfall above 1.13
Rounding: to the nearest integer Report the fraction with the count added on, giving 0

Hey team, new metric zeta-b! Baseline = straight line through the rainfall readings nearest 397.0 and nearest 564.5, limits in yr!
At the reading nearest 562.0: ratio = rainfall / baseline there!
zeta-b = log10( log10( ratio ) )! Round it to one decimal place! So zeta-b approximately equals -1.9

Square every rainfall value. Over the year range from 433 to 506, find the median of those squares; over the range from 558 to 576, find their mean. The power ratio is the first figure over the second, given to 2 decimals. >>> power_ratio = 0.69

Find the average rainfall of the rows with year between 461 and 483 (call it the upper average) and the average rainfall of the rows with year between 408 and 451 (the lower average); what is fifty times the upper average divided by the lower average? 53.2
